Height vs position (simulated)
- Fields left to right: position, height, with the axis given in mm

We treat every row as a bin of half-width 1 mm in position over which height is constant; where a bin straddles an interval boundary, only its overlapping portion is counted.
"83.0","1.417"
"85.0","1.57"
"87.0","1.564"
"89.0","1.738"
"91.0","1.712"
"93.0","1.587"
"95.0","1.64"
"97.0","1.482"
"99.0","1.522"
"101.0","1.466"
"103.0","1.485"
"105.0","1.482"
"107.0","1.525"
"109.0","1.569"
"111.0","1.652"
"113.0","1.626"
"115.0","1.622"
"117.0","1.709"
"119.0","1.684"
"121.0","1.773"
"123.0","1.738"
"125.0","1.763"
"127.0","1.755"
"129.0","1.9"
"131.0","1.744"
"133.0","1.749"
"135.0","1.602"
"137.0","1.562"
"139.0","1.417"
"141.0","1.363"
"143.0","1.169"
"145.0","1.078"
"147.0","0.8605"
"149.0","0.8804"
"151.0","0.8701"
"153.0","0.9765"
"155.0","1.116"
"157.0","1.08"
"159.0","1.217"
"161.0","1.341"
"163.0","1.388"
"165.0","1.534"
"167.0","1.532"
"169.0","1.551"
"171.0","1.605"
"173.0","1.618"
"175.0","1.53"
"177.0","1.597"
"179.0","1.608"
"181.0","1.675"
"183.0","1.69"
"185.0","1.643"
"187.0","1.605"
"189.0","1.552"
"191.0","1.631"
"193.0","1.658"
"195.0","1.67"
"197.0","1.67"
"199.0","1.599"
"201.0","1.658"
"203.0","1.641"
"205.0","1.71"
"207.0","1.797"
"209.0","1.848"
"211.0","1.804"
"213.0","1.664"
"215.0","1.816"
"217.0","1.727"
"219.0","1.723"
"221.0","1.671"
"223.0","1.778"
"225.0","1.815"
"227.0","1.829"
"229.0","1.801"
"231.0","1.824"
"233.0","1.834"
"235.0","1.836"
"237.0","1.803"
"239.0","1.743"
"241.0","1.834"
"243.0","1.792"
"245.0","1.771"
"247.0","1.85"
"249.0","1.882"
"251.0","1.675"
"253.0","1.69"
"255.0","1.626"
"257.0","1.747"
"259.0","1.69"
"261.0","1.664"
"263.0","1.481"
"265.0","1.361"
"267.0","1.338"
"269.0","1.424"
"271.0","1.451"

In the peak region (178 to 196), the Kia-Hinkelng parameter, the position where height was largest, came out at 183.0 mm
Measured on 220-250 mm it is 249.0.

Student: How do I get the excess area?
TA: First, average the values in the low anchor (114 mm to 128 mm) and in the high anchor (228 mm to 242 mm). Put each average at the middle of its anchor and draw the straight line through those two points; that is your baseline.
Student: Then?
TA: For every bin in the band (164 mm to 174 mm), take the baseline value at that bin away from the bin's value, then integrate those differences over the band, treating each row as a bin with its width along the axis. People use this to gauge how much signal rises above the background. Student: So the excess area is -1.9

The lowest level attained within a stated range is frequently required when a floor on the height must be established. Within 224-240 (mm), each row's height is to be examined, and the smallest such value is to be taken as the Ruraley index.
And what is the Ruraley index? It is 1.743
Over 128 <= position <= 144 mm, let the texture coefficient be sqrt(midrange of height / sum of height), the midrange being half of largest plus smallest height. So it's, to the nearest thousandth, 0.350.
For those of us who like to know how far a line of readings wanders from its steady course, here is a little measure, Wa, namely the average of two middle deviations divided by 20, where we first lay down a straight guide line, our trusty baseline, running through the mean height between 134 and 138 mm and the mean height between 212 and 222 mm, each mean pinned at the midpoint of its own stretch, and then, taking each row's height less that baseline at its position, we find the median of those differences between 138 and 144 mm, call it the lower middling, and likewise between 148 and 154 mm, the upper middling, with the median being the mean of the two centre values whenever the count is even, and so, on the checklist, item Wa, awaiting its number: -0.024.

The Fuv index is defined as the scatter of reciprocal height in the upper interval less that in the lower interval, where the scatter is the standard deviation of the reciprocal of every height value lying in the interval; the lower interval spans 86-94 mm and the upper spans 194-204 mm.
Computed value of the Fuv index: -0.02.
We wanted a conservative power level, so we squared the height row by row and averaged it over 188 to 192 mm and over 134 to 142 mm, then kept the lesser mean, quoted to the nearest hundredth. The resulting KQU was 2.22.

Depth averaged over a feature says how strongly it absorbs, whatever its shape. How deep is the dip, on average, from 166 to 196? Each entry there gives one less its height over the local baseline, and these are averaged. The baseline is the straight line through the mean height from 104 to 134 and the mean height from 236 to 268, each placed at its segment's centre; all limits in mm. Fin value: 0.044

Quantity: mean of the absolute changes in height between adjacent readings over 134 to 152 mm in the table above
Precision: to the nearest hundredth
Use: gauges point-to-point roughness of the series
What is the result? 0.10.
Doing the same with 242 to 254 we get 0.07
